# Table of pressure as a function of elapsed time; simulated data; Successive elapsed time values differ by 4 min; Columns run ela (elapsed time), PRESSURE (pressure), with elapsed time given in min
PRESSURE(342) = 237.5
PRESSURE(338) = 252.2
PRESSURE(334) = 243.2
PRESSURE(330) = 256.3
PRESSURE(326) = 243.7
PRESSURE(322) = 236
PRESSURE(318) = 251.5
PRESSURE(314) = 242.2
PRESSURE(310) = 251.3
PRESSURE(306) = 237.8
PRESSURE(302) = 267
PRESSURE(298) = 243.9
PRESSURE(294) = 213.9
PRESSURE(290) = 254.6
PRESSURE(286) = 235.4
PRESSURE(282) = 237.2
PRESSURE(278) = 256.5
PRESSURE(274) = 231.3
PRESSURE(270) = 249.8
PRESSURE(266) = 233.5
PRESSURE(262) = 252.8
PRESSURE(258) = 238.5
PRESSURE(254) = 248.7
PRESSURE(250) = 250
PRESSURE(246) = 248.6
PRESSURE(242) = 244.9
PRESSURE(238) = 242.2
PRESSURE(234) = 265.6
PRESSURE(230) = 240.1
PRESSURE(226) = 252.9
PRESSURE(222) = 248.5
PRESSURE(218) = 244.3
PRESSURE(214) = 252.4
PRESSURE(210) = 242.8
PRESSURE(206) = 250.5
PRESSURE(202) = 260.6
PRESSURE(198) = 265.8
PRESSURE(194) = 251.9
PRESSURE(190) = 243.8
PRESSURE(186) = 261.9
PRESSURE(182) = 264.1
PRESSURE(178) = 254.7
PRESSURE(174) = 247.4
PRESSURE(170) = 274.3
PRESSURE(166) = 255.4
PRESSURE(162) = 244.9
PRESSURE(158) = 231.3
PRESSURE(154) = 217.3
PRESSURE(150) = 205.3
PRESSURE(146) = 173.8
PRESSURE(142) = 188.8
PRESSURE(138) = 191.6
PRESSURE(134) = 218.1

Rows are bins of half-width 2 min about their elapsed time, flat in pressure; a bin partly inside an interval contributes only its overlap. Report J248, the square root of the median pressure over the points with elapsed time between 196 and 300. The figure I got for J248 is 15.8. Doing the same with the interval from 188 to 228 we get 15.8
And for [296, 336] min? 15.6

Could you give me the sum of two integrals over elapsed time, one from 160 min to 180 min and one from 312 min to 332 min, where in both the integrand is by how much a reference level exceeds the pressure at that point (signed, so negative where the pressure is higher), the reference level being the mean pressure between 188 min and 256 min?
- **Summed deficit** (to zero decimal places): -17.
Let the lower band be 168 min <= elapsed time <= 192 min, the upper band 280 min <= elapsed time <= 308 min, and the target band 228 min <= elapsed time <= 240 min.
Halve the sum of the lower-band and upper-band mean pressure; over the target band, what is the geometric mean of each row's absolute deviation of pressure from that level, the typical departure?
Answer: 10.4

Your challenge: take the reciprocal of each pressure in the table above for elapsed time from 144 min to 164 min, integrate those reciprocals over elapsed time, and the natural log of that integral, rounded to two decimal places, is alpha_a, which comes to -2.36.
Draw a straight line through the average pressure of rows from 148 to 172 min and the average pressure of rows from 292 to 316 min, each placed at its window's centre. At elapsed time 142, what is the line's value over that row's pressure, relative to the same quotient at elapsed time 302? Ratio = 1.38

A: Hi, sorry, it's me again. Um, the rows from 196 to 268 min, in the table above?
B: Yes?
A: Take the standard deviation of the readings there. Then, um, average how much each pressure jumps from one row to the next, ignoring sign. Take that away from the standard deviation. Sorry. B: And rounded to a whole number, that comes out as -1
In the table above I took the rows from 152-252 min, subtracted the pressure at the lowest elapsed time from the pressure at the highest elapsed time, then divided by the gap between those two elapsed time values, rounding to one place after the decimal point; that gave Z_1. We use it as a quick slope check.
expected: 0.3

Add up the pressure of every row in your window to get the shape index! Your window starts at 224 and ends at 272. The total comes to 2968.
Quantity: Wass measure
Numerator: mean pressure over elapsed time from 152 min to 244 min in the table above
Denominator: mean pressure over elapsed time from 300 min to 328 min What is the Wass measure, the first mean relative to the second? 1.01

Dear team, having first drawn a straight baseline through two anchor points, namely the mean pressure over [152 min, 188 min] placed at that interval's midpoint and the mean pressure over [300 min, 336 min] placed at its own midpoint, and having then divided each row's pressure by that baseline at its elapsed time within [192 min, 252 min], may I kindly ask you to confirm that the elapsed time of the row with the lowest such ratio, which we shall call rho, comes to 230 min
